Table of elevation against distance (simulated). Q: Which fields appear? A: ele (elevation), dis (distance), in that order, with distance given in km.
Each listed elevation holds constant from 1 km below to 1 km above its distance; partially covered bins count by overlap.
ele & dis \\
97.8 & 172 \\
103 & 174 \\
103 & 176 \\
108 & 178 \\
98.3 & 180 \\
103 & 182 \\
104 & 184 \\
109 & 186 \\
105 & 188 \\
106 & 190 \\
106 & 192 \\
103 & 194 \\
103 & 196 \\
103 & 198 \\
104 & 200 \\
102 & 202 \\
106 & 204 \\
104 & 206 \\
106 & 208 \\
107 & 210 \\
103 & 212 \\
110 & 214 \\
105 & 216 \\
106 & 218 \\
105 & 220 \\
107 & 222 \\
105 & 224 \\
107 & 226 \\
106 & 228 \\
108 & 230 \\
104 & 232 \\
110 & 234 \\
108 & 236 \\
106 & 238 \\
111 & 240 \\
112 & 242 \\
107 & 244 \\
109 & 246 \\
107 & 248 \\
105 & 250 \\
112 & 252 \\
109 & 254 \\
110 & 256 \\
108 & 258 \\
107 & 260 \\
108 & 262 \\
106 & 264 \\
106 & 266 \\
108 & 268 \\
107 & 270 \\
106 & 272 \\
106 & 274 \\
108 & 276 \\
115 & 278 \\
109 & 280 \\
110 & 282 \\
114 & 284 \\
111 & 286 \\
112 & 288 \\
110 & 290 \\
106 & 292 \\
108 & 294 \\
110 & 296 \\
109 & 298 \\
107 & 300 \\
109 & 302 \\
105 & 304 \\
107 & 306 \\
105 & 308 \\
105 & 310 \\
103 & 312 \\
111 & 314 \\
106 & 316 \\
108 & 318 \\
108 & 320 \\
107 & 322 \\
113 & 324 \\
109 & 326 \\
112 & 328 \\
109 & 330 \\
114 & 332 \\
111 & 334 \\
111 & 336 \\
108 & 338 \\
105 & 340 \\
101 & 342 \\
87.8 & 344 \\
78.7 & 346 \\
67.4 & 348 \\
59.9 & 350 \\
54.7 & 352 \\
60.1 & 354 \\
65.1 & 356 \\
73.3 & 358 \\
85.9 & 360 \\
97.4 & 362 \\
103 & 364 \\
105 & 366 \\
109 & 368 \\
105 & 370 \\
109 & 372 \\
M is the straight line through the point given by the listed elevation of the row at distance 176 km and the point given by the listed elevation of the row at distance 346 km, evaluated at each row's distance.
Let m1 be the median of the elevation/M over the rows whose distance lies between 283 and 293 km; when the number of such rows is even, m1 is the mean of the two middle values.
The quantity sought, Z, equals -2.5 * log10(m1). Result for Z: -0.26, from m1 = 1.27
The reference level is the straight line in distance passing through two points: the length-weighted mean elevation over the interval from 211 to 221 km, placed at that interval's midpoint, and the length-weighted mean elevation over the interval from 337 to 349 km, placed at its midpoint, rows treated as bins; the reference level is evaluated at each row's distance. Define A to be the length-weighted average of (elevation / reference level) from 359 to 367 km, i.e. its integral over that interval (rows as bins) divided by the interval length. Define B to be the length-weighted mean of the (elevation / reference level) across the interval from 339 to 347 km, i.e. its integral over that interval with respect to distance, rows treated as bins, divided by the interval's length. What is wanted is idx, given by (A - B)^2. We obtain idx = 0.006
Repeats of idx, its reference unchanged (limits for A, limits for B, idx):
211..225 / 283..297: 0.017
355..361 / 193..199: 0.014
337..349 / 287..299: 0.016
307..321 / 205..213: 0.020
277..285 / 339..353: 0.072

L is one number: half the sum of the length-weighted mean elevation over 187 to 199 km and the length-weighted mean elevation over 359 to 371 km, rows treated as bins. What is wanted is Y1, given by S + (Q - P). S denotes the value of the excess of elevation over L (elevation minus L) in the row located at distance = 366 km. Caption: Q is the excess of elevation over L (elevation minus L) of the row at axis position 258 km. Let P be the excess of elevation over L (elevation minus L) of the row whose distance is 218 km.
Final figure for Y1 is 4.4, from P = 3.4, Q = 5.4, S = 2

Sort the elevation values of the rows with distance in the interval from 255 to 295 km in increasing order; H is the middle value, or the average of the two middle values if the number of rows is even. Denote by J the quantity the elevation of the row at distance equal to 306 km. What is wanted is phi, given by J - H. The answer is -1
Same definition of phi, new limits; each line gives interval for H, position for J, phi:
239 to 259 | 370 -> -4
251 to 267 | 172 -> -10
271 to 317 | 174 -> -5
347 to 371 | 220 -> 25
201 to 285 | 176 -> -4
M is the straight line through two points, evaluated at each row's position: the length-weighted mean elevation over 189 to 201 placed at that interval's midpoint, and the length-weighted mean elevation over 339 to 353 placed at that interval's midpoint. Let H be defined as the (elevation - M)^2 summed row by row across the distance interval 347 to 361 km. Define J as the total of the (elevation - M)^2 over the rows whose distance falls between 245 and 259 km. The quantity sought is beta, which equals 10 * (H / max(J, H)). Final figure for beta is 10.0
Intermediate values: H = 1601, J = 1375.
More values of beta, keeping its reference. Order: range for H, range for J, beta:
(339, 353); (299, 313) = 7.7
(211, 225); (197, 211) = 10.0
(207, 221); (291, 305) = 0.7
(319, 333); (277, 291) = 10.0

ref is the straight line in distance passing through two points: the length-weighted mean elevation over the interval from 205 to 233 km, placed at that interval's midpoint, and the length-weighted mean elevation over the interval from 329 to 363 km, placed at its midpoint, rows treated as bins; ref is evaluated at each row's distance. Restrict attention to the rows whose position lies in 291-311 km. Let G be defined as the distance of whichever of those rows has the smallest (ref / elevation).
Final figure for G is 302 km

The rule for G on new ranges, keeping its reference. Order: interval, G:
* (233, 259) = 252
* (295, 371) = 368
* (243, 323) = 314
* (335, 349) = 336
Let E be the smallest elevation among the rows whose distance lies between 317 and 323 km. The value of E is 107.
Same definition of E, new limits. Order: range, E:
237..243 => 106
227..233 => 104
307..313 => 103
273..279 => 106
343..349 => 67.4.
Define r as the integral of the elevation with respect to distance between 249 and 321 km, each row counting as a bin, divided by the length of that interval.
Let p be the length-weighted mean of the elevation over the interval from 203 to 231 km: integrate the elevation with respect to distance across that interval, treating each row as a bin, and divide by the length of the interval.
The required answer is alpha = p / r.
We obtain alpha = 0.98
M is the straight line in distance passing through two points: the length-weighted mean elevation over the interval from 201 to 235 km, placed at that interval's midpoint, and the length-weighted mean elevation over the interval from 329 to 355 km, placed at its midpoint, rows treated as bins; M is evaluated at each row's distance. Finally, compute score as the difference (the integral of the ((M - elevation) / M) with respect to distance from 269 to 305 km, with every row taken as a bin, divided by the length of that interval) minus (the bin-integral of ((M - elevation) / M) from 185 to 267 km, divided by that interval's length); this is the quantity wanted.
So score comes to -0.11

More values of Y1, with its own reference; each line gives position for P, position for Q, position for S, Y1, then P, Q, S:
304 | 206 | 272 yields 2.4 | 2.4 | 1.4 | 3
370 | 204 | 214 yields 8.4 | 2.4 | 3.4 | 7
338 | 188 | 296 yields 4.4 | 5.4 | 2.4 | 7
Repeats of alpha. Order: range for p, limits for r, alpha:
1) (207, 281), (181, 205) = 1.03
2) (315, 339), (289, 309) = 1.02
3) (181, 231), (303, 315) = 0.99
